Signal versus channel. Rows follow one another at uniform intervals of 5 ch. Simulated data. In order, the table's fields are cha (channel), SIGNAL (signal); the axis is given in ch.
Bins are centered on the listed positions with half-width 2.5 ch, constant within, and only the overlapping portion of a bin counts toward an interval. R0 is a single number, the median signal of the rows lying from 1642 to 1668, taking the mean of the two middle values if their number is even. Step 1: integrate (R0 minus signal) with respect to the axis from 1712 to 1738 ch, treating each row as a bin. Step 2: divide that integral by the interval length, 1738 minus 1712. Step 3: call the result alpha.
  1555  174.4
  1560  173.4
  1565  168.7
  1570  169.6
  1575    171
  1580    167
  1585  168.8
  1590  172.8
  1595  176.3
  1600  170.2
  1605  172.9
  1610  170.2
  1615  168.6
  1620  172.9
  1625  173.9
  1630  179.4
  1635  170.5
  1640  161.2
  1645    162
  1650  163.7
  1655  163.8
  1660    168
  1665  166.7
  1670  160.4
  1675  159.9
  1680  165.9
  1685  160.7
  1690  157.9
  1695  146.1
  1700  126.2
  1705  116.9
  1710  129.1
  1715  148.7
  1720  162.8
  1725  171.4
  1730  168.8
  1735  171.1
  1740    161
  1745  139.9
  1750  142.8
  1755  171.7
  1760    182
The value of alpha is 0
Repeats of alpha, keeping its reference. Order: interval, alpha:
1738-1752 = 16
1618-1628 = -10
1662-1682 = 1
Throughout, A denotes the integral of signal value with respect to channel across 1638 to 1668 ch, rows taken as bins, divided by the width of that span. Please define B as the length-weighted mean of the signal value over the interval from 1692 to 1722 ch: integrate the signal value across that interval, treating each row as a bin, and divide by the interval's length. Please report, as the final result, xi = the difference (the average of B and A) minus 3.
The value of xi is 148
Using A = 164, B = 138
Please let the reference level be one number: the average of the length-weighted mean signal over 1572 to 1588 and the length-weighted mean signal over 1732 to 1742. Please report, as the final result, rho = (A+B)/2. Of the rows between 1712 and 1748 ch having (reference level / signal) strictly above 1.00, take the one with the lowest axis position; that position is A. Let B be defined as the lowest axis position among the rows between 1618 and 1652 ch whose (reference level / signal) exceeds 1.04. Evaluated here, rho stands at 1677.5 ch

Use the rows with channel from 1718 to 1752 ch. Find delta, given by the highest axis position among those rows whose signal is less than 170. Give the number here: 1750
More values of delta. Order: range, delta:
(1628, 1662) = 1660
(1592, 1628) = 1615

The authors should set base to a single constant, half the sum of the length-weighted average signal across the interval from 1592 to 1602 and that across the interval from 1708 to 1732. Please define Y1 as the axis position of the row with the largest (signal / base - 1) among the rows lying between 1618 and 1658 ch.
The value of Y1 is 1630 ch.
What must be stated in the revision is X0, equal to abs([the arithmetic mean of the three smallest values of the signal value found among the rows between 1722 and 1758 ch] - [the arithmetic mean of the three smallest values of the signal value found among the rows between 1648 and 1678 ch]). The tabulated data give 13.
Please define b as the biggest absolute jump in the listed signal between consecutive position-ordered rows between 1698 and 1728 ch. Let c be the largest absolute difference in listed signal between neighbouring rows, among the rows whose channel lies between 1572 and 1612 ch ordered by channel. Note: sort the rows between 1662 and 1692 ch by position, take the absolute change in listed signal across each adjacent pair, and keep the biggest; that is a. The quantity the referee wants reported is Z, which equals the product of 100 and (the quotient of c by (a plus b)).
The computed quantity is 24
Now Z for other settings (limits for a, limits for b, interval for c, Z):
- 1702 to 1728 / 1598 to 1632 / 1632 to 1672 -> 37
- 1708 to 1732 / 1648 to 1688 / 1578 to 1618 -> 24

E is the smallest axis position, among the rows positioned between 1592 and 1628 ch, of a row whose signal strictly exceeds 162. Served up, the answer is 1595 ch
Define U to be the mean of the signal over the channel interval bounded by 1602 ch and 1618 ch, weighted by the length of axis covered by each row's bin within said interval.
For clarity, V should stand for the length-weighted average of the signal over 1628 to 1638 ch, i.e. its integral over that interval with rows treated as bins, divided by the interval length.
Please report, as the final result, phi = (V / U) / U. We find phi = 0.0060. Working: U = 171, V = 174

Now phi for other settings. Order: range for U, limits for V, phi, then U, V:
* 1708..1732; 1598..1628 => 0.0070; 156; 172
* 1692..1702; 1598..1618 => 0.0090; 138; 171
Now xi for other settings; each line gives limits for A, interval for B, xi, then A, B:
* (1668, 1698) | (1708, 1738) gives 156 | 158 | 159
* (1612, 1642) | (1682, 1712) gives 153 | 171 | 140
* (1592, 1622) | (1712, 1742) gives 165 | 172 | 163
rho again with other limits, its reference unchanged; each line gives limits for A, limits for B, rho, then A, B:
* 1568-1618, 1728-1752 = 1660.0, 1580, 1740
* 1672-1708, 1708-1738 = 1692.5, 1675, 1710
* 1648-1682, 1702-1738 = 1677.5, 1650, 1705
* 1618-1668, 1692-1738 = 1667.5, 1640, 1695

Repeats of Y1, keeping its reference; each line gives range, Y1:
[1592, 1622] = 1595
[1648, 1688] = 1660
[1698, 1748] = 1725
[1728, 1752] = 1735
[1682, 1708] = 1685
